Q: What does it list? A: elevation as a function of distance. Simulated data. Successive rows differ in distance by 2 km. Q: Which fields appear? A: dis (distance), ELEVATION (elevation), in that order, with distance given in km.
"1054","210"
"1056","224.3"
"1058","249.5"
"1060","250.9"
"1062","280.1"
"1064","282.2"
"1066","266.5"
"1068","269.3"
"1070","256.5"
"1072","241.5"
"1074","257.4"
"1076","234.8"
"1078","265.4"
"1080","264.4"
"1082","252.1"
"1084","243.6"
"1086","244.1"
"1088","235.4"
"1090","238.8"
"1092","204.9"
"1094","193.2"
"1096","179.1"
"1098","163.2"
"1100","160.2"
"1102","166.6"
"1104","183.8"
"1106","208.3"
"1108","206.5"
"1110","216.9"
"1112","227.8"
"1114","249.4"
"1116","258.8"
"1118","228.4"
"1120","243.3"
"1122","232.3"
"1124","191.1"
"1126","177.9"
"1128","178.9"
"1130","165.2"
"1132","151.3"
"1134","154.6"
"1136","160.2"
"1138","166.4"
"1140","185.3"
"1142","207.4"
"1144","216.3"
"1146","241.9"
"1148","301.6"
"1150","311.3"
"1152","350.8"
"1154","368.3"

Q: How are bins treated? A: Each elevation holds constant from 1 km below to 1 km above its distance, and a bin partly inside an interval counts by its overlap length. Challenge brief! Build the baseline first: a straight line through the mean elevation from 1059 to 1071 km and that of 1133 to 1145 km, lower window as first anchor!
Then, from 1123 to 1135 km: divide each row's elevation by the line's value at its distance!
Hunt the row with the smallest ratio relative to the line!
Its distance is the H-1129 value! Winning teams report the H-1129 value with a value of 1132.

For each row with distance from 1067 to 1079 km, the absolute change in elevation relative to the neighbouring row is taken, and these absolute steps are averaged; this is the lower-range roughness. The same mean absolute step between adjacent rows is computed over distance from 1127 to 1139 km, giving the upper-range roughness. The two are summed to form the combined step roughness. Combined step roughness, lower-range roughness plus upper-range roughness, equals 28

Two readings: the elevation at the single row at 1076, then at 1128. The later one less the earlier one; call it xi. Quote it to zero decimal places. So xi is -56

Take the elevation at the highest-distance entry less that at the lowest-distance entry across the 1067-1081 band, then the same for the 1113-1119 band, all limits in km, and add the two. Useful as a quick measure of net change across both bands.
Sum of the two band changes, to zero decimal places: -26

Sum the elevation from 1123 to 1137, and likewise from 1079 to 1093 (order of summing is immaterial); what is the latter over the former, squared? 2.0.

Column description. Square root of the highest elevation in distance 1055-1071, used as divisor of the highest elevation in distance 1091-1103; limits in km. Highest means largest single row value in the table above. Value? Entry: 12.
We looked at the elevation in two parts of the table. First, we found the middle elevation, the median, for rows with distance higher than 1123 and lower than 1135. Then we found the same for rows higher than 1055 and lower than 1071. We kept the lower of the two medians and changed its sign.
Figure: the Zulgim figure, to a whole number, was -172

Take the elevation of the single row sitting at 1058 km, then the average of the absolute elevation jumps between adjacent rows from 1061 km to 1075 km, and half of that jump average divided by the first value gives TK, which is 0.021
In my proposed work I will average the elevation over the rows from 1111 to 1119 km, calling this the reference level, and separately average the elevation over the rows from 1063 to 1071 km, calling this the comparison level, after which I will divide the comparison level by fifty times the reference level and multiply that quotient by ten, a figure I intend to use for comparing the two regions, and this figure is 0.223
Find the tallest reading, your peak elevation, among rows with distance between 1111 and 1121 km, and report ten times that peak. 2588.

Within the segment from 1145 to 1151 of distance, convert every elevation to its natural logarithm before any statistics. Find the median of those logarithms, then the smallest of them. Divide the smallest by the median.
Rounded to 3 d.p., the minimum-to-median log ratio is 0.961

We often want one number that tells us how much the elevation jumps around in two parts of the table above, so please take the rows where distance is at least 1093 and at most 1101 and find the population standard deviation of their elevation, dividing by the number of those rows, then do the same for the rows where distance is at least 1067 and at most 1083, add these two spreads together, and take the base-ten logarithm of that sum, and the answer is 1.39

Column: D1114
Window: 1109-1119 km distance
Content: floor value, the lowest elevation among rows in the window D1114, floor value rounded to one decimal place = 216.9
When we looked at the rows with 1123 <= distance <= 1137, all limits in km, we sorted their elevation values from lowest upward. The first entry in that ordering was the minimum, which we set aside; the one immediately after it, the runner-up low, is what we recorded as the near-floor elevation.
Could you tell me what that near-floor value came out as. 154.6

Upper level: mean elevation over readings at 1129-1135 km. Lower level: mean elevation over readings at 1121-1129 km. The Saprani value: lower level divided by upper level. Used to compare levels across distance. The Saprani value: 1.24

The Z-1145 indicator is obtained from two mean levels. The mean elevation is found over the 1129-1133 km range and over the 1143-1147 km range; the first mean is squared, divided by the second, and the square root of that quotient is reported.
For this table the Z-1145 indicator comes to 10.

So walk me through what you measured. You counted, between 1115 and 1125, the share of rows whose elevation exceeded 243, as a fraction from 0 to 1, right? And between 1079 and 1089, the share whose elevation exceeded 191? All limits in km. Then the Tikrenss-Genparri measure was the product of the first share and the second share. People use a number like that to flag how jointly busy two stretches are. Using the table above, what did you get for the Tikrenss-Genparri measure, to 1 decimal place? 0.4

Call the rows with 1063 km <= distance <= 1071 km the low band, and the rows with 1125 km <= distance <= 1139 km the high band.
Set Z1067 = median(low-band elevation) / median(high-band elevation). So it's 1.62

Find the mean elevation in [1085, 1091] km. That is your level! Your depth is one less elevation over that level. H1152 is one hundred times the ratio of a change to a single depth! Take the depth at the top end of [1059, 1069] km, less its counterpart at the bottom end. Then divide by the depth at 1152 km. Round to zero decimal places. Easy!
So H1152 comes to 17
